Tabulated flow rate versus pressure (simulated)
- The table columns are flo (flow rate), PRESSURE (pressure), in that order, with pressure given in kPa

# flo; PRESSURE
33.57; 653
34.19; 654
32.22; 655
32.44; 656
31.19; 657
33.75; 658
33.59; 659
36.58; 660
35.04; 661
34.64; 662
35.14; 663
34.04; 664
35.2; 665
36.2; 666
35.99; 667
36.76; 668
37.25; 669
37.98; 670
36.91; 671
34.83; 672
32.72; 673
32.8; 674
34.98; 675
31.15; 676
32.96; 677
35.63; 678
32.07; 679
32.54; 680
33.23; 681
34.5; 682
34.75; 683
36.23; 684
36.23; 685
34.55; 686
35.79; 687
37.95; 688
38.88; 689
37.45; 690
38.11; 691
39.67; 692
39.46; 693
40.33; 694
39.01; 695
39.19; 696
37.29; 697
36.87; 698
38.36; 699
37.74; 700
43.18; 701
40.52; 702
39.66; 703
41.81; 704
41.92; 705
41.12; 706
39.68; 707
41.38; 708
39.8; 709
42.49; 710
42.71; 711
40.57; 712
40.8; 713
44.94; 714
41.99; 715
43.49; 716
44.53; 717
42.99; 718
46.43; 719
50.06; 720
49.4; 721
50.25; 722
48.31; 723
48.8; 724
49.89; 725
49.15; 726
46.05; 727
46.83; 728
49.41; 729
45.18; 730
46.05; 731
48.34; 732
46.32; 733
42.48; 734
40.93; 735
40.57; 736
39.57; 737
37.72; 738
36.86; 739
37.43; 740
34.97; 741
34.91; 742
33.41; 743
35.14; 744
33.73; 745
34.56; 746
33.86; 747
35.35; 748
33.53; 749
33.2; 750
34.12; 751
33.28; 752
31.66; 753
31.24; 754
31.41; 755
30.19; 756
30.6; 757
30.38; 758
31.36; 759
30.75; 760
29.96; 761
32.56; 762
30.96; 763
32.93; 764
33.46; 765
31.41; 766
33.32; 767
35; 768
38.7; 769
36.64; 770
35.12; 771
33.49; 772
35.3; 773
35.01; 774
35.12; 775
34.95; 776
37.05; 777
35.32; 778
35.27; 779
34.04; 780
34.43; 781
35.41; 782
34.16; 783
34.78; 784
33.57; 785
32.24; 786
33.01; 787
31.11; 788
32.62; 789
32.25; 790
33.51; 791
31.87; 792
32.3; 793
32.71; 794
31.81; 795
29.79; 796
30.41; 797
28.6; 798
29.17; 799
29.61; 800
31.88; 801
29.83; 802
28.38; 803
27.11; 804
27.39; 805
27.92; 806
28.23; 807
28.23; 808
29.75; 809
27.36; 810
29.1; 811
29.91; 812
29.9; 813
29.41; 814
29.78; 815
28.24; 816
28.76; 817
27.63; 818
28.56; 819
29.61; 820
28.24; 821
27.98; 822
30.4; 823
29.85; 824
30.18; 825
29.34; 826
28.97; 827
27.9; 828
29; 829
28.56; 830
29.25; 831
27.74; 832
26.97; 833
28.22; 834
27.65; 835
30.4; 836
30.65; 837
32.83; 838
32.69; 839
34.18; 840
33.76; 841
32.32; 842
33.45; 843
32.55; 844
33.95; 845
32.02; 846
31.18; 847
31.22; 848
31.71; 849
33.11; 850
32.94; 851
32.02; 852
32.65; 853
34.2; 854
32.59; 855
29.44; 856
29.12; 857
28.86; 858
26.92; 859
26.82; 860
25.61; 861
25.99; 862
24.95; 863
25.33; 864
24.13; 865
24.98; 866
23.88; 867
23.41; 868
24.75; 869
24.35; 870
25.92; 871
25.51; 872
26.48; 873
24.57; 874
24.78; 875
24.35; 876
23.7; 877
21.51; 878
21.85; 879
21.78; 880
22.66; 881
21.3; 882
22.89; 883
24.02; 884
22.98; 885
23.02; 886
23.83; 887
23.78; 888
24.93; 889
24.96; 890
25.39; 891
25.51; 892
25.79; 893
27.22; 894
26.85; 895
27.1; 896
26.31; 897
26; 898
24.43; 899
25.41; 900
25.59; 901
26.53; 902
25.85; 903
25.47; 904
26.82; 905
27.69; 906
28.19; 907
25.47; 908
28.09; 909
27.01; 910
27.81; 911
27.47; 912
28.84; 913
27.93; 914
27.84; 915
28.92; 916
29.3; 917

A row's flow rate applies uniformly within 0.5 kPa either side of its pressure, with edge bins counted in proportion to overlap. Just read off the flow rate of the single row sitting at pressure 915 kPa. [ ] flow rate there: 27.84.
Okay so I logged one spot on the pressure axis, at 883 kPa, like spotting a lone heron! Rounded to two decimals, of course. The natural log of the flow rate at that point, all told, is 3.13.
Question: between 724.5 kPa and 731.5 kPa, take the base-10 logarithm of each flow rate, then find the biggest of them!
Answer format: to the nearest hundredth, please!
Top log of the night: 1.70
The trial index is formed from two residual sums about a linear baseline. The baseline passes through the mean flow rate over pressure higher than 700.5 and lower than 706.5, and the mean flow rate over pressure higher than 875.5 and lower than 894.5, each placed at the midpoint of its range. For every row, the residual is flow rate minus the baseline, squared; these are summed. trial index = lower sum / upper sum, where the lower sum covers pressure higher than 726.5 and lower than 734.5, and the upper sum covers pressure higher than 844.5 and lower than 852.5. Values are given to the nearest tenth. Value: 2.4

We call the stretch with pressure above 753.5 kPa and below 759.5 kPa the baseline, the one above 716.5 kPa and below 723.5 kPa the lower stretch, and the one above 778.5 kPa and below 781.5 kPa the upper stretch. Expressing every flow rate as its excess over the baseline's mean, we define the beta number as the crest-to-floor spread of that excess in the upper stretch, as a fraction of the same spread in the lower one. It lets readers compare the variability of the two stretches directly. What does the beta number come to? 0.17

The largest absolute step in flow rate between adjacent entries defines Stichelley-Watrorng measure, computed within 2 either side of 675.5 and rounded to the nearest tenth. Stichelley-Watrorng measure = 3.8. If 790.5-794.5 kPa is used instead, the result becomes 1.6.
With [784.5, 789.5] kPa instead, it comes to 1.9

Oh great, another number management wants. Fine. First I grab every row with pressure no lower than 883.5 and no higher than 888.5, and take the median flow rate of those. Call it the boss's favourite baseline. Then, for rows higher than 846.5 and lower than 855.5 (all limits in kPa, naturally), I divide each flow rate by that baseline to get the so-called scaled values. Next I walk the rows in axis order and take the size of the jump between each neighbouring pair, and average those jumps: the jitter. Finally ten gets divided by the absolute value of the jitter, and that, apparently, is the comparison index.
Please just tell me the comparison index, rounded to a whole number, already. 279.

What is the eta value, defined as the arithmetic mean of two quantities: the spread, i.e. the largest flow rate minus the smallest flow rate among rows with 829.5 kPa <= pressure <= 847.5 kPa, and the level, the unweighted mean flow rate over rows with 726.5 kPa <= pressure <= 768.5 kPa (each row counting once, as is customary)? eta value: 22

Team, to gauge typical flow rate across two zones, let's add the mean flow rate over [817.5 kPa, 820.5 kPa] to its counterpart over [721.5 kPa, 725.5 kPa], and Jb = 78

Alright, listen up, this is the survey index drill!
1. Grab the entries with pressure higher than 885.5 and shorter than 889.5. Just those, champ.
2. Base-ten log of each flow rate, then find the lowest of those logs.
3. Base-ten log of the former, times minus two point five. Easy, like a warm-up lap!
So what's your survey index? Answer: -0.336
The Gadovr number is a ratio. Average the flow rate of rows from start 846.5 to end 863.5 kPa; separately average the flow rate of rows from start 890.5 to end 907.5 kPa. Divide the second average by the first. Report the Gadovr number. 0.88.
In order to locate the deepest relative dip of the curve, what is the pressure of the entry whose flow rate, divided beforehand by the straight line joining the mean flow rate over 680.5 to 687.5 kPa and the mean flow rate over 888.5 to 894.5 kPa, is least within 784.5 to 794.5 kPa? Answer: 788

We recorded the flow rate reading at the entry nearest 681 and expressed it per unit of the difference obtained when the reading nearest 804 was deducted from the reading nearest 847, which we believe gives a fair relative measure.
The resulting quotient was 8.2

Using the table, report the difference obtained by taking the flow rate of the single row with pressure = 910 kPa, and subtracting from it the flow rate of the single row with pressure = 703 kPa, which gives -13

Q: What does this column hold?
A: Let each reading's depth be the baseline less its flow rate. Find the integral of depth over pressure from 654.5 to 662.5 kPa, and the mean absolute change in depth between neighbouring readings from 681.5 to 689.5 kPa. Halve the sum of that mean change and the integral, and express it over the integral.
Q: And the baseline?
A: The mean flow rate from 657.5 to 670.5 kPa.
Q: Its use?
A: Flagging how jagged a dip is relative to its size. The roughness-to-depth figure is 0.54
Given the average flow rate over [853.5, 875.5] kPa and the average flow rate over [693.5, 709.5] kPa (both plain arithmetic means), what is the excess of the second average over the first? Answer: 13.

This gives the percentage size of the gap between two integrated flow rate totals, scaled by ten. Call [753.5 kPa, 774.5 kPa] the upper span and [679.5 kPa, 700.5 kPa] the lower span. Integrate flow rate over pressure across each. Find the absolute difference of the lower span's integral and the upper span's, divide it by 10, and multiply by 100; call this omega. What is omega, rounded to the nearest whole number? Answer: 883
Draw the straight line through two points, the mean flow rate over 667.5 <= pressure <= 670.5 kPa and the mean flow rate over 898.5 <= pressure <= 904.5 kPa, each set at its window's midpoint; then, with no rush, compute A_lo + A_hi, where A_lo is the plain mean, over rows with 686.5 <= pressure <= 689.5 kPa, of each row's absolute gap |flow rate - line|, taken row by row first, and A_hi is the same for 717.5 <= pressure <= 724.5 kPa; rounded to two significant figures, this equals 15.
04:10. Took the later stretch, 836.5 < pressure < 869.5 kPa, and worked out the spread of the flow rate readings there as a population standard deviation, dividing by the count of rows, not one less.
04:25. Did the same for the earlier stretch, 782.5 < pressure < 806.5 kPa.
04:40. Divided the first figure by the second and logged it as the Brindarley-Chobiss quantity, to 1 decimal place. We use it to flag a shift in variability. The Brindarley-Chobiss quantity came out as 1.7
